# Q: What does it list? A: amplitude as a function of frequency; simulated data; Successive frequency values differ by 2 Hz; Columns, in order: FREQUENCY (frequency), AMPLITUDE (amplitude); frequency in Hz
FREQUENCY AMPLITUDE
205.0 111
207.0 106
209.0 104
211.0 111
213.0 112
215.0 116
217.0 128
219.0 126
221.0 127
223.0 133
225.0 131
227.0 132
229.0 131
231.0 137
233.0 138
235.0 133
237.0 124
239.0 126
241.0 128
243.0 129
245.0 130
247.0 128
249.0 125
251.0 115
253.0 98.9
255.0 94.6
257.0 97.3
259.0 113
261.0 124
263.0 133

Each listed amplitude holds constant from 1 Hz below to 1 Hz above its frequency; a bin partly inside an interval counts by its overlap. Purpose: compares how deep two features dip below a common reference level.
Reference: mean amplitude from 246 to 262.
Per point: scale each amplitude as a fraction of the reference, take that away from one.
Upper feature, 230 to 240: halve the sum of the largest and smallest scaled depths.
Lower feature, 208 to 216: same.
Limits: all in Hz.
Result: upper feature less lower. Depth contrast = -0.19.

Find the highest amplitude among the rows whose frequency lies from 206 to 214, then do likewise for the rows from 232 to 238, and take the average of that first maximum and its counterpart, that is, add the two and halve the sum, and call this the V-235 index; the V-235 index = 125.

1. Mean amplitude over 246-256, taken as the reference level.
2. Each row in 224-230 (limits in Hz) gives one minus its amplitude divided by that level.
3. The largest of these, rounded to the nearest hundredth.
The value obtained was -0.17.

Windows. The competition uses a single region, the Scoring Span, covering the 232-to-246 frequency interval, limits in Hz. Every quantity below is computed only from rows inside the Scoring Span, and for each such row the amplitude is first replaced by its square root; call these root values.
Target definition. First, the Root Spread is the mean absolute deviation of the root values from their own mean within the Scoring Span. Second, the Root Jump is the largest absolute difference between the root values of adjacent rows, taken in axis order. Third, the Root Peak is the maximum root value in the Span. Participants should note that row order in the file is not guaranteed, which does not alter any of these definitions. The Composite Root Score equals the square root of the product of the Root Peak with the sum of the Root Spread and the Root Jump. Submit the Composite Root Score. 2.5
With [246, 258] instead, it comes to 4.0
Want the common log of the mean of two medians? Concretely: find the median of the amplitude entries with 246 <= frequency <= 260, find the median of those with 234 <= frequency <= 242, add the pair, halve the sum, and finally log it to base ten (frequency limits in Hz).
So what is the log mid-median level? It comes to 2.08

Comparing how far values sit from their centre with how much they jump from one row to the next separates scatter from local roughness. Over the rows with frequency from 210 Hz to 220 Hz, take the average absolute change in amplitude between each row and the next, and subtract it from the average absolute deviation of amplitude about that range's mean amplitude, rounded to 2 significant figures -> 2.0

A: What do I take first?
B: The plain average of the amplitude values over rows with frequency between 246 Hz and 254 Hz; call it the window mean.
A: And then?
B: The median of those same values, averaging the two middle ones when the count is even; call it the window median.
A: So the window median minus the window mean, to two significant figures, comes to 3.3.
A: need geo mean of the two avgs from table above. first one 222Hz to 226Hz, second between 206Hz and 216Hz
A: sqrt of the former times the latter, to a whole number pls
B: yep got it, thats 120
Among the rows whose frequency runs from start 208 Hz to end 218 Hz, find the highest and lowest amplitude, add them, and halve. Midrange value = 116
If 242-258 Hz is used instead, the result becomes 112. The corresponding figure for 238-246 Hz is 128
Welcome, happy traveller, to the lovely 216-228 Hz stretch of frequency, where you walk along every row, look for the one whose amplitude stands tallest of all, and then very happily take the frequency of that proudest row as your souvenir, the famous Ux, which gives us 223.0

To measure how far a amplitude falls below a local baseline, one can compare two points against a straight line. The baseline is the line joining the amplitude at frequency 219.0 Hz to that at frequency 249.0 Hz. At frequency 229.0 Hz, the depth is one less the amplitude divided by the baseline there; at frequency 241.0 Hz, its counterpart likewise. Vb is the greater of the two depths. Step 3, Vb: -0.022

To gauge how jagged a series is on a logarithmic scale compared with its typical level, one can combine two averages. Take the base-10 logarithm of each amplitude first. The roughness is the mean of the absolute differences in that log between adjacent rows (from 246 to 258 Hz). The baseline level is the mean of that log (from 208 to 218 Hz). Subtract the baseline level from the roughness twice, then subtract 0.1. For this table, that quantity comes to -4.18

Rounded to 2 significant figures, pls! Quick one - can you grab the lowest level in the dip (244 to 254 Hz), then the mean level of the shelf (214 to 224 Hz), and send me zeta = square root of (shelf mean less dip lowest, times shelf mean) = 58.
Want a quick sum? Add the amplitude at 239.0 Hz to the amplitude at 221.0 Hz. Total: 253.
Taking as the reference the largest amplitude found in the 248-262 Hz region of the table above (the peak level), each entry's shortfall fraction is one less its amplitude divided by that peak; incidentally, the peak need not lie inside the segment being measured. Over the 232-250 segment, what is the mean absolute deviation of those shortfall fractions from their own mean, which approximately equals 0.025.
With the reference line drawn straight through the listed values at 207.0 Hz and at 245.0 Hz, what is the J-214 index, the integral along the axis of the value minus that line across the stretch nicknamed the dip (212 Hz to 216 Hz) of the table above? 14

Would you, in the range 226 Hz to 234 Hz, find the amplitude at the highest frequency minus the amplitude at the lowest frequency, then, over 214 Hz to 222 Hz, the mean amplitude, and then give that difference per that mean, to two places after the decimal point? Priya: 0.05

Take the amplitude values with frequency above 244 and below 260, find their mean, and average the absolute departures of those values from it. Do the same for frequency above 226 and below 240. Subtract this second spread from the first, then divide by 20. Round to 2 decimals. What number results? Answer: 0.40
